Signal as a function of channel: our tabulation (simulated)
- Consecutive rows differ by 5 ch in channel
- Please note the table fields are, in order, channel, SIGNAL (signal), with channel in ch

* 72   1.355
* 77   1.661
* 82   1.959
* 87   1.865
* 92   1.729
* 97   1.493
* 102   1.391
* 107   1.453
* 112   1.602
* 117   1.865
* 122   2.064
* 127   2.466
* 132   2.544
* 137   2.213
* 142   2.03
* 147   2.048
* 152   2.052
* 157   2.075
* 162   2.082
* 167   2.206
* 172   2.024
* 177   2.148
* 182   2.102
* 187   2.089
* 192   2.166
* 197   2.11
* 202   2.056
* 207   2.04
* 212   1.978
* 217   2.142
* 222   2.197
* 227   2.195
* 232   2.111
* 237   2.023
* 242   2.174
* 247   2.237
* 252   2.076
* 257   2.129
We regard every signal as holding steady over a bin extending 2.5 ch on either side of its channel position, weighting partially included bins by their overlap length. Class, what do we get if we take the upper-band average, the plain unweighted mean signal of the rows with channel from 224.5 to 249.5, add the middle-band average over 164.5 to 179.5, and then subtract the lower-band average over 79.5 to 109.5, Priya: 2.63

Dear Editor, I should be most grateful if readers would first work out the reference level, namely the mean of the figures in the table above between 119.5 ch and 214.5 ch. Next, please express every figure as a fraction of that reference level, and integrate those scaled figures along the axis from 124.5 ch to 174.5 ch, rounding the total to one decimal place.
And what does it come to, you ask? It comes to 51.0 ch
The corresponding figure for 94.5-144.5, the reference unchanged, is 44.9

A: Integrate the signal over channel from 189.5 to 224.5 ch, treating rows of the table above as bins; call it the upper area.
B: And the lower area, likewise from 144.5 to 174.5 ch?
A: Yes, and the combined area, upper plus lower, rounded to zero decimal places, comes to 136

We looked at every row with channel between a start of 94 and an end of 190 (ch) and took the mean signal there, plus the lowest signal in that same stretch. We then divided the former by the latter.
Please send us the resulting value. 1.44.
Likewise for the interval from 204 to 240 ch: 1.06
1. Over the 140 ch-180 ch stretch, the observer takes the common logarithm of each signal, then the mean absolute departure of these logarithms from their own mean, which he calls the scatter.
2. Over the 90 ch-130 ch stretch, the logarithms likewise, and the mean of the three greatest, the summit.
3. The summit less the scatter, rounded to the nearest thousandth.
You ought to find 0.316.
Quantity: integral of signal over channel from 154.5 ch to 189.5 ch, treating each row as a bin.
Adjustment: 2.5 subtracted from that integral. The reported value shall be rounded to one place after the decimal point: 71.1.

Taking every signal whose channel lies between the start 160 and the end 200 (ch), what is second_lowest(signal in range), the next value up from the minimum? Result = 2.082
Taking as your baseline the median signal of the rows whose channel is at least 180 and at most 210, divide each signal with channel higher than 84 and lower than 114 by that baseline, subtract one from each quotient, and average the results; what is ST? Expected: -0.24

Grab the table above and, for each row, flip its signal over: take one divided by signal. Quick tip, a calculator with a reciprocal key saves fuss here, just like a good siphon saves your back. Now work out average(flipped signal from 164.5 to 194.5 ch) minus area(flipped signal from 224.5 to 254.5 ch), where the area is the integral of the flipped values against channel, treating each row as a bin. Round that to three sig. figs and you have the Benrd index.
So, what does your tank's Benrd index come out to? -13.6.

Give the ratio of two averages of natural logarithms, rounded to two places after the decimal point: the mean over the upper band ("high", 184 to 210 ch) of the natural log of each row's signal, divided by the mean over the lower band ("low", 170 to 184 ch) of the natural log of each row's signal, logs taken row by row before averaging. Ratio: 1.00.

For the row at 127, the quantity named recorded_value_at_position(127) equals 2.466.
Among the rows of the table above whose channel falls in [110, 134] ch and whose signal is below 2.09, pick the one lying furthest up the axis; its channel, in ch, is 122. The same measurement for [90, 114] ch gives 112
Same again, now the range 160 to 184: 172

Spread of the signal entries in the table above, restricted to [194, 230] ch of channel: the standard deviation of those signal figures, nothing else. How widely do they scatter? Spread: 0.08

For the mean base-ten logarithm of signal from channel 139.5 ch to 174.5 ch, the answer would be 0.317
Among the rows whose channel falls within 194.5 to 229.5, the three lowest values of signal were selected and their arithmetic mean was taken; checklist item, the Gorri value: 2.02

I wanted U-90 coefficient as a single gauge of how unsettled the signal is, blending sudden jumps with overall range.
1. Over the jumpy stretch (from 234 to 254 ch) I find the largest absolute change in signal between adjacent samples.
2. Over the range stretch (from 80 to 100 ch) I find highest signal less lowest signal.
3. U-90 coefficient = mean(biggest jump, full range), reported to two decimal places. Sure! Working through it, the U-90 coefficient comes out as 0.31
